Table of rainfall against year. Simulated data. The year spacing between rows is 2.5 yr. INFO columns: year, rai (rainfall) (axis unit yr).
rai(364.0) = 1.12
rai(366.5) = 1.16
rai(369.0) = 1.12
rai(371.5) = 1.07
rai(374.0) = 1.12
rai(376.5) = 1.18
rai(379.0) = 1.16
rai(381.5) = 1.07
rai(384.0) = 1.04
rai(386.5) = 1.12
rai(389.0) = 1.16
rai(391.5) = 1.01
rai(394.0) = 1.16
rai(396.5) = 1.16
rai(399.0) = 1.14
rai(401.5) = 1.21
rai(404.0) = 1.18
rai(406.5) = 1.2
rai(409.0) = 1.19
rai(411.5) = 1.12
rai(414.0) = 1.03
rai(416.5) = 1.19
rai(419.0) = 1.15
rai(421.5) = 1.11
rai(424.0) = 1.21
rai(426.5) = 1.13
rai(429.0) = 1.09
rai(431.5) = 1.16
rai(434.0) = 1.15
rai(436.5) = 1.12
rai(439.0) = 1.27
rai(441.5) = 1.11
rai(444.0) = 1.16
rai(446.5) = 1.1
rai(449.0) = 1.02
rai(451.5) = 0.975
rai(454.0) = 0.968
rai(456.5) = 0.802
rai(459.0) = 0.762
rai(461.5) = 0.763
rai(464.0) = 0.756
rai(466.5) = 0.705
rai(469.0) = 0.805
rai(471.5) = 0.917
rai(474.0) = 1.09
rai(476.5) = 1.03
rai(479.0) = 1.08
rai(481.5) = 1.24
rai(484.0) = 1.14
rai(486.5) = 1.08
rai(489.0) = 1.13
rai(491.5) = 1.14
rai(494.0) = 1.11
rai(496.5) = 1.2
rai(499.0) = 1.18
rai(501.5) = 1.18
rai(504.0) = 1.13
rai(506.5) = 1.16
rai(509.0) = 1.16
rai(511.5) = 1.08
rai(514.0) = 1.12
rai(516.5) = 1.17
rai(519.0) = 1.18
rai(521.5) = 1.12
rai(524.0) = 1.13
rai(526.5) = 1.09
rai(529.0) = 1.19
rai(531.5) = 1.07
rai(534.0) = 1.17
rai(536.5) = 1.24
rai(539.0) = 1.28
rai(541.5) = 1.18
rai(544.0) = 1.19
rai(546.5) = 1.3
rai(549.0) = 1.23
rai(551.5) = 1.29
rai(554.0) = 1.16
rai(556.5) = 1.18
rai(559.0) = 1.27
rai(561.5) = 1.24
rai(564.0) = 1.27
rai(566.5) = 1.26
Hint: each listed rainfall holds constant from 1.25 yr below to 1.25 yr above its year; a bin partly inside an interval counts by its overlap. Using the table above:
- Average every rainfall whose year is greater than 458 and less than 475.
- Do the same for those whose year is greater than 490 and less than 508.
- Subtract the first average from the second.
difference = 0.33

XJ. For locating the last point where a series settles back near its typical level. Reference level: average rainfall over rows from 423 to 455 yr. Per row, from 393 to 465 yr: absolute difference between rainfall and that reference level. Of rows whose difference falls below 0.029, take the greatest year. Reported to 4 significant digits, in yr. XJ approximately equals 446.5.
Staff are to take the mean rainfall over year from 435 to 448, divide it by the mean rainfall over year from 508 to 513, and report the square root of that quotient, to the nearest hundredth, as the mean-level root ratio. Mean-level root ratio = 1.01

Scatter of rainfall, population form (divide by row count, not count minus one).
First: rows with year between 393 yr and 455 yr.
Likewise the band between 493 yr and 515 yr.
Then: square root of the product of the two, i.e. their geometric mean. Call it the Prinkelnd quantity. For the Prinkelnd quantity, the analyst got 0.051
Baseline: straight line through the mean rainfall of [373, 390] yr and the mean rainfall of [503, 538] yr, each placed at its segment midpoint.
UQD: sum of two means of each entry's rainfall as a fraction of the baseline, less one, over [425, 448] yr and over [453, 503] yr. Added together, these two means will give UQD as -0.106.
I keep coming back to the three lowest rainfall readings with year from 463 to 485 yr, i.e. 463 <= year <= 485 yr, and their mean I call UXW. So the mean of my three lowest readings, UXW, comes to 0.76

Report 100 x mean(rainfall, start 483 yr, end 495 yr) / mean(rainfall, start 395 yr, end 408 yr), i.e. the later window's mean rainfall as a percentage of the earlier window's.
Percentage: 95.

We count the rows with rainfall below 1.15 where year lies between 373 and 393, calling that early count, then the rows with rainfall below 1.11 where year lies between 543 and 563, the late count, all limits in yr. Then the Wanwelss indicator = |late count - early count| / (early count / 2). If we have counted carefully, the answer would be 2.0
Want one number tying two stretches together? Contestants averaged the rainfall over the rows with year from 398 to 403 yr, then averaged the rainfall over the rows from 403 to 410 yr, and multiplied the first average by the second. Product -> 1.40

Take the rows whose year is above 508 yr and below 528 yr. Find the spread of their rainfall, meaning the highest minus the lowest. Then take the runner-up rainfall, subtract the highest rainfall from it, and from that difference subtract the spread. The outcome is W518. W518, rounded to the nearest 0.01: -0.11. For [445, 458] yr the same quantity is -0.38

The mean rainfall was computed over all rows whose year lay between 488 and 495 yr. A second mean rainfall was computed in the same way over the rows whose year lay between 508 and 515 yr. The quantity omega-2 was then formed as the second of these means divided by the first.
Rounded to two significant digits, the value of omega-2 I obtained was 0.99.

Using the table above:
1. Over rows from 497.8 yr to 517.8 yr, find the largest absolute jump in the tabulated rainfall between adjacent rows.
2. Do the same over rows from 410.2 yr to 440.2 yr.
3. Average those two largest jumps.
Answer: 0.120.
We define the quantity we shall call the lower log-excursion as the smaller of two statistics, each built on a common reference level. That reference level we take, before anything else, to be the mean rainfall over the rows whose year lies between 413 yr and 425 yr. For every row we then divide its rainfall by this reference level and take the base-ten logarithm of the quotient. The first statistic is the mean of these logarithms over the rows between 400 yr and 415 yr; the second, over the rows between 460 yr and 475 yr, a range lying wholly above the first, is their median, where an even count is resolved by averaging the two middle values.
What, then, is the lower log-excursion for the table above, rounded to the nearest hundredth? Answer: -0.16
